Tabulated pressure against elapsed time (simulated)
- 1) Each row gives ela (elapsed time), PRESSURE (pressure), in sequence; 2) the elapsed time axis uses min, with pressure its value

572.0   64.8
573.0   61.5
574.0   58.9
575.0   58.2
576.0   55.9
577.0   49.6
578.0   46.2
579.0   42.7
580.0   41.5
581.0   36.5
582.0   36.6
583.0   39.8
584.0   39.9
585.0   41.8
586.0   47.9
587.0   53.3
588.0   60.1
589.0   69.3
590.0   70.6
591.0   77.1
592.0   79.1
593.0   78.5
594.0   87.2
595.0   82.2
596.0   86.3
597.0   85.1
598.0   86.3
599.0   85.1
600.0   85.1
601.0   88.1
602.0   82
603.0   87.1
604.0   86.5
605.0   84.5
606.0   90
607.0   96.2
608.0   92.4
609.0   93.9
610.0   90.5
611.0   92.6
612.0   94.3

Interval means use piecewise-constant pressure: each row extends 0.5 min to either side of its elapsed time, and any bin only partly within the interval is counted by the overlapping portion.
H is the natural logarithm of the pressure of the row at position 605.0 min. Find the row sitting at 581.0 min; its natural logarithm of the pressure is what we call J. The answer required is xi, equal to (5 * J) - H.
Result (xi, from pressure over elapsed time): 13.5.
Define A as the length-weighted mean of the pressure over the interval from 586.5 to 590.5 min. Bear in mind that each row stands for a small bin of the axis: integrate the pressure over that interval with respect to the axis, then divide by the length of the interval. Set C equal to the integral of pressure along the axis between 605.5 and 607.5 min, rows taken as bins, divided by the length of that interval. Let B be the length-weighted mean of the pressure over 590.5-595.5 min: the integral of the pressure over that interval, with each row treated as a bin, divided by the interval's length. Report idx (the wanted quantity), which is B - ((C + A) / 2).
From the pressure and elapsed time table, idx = 3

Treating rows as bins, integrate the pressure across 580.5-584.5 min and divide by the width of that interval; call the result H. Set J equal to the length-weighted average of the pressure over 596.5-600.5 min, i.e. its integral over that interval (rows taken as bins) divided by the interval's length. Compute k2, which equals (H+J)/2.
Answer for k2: 61.8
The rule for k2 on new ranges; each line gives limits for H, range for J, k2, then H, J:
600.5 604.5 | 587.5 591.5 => 77.6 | 86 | 69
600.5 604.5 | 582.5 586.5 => 64.1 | 86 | 42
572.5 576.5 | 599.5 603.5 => 72.1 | 59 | 86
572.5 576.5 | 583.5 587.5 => 52.2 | 59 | 46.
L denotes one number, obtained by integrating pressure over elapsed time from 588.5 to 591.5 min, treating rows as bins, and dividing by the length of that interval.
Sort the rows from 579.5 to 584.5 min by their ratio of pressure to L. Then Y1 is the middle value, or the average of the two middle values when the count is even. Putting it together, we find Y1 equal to 0.55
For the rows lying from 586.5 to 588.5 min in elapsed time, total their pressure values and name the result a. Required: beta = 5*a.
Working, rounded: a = 113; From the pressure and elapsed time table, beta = 567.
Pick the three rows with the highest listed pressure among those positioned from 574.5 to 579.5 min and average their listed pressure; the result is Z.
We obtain 55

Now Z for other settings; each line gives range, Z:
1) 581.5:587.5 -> 48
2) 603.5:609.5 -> 94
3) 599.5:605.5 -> 87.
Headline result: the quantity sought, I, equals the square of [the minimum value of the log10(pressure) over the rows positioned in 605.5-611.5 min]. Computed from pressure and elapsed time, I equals 3.8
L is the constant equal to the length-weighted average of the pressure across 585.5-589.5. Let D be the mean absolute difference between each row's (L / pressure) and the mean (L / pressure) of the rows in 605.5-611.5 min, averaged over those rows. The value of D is 0.01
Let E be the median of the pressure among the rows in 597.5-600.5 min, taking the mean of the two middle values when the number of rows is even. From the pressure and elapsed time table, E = 85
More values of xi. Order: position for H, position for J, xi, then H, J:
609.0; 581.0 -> 13.4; 4.54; 3.60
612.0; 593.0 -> 17.3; 4.55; 4.36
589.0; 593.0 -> 17.6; 4.24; 4.36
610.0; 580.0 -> 14.1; 4.51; 3.73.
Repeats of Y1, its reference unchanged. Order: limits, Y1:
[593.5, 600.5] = 1.18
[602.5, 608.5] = 1.22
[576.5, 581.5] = 0.59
